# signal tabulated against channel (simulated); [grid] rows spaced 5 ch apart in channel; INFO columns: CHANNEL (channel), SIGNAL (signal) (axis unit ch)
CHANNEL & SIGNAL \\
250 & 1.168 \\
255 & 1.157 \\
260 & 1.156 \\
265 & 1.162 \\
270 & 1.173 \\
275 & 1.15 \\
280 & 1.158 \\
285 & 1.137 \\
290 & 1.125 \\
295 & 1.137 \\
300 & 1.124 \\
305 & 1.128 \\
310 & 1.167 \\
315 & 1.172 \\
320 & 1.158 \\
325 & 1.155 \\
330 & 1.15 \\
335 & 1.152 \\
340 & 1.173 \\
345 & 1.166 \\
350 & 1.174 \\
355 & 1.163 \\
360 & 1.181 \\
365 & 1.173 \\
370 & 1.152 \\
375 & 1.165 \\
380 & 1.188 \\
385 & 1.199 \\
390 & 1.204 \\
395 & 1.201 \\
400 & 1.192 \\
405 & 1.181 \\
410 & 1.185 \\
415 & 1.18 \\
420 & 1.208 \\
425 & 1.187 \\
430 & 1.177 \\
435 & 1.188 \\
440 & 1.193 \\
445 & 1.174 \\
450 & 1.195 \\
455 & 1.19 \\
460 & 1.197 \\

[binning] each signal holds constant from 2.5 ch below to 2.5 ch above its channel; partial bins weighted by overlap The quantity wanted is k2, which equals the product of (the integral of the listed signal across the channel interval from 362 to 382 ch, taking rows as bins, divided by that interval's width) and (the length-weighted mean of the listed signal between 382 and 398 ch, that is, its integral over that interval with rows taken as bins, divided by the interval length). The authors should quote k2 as 1.40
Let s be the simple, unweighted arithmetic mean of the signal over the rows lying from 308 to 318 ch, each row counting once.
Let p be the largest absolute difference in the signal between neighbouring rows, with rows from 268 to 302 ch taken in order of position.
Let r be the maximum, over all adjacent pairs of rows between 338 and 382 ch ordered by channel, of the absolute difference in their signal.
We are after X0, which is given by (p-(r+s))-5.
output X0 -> -6.17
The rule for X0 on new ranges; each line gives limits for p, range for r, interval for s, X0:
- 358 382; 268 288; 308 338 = -6.16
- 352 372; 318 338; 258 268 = -6.14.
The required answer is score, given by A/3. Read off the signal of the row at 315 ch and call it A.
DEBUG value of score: 0.391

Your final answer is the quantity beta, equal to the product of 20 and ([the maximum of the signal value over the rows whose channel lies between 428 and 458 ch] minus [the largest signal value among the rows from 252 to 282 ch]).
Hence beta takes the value 0.44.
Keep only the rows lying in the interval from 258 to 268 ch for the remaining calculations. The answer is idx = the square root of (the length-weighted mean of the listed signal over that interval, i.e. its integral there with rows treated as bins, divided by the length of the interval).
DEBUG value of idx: 1.077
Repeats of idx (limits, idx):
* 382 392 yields 1.096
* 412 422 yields 1.092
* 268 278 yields 1.077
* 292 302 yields 1.063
